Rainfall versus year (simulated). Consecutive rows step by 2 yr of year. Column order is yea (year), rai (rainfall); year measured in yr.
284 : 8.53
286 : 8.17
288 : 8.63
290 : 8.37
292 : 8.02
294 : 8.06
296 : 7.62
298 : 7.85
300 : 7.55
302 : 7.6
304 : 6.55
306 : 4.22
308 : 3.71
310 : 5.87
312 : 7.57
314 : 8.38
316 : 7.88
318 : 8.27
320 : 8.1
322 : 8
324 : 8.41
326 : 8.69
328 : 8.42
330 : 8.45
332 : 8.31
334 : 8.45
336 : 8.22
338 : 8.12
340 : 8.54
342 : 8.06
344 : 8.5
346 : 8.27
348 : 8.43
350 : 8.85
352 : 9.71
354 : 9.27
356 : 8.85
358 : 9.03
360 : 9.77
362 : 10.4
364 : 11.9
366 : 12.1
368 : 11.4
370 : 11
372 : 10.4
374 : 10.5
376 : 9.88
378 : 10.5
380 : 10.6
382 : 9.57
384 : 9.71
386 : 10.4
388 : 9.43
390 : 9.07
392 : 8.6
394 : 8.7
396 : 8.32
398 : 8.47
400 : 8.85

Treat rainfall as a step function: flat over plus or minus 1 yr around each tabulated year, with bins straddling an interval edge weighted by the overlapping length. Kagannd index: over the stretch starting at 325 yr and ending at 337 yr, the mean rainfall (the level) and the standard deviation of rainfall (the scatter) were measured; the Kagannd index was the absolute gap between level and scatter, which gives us 8.3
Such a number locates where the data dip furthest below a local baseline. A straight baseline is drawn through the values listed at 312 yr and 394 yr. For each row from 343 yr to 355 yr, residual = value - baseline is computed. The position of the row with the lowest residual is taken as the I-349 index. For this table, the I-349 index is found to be 346 yr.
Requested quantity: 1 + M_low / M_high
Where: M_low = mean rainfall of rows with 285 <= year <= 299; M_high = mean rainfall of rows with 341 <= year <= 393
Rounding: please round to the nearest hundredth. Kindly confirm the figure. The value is 1.83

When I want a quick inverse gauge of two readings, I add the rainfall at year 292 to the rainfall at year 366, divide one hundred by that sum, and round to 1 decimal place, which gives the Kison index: 5.0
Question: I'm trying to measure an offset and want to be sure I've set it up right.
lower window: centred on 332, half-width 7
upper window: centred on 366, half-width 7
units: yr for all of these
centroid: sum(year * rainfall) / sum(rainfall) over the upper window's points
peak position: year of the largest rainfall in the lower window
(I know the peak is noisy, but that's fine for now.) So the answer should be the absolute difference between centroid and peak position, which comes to 40.1 yr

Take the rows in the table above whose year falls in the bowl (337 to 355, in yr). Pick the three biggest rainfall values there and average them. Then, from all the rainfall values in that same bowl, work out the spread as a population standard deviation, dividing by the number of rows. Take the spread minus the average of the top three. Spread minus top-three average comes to -8.8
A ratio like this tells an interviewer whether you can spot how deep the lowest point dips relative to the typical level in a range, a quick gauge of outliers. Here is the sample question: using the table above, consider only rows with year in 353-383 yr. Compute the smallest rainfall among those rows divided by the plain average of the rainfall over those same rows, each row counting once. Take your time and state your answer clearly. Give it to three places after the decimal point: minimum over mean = 0.856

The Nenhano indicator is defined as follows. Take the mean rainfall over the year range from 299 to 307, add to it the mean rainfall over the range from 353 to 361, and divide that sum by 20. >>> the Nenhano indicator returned 0.79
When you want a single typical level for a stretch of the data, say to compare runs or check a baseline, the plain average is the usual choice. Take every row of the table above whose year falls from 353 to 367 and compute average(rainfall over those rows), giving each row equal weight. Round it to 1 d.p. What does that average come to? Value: 10.2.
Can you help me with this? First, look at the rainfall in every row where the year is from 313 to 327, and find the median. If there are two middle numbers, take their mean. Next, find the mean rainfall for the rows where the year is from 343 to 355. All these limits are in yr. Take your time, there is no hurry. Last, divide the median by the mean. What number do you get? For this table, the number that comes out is 0.94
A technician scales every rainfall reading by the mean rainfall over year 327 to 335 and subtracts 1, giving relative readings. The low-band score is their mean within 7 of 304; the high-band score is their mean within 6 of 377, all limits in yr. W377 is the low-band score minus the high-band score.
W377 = -0.48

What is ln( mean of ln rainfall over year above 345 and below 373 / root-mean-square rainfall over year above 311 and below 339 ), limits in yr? -1.28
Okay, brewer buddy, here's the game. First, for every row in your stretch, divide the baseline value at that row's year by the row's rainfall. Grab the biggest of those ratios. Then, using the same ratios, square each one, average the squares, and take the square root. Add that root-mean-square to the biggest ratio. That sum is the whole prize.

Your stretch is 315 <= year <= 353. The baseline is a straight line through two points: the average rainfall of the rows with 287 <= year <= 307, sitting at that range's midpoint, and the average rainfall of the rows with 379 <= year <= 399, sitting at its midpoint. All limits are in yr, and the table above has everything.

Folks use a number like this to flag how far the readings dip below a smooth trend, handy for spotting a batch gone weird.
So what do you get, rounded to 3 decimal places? 2.012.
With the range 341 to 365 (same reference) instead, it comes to 1.974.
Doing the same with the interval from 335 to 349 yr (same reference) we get 2.041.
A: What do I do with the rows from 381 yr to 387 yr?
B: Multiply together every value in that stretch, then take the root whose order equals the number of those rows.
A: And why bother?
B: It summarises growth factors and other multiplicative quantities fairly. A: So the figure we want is 9.9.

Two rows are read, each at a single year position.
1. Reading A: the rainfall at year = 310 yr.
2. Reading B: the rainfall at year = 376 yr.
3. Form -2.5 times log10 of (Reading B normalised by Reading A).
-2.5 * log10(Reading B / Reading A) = -0.57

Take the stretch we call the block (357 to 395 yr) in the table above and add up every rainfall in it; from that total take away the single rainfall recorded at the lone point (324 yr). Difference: 185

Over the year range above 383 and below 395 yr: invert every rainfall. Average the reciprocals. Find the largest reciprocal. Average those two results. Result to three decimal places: 0.112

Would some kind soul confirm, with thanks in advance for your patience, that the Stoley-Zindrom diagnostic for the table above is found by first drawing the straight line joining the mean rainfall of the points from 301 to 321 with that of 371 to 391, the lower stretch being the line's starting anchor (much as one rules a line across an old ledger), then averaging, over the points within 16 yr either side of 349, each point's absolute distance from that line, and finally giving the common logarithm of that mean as -0.3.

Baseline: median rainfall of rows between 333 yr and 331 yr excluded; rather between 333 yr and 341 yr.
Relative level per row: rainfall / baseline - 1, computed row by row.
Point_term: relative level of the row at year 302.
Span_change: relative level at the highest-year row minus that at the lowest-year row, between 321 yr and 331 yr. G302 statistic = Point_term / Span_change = -1.6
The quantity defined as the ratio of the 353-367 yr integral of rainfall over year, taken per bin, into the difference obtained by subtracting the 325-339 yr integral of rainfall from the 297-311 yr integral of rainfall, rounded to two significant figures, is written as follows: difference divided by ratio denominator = -0.21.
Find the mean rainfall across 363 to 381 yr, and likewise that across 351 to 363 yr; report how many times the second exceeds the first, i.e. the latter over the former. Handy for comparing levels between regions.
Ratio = 0.870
